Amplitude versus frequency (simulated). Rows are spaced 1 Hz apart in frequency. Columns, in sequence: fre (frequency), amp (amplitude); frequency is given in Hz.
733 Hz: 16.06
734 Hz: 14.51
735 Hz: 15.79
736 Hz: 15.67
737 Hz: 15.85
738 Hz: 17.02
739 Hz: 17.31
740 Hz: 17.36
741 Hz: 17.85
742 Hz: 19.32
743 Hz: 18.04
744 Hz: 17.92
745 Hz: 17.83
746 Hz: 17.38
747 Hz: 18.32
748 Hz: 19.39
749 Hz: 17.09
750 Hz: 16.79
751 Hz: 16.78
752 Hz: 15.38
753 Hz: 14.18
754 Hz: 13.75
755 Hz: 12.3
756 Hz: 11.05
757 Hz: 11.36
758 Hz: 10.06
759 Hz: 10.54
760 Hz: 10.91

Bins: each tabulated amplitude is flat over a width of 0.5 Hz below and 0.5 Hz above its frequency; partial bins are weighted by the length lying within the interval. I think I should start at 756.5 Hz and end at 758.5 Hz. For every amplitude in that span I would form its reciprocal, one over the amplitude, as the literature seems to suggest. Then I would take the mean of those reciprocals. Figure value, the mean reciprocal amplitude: 0.0937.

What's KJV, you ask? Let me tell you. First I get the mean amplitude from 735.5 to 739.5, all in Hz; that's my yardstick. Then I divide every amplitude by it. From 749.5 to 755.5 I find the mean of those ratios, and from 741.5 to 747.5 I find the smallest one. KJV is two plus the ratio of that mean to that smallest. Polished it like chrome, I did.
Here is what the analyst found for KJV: 2.86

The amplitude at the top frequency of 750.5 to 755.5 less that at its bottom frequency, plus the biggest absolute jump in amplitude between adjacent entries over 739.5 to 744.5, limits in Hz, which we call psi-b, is -3.0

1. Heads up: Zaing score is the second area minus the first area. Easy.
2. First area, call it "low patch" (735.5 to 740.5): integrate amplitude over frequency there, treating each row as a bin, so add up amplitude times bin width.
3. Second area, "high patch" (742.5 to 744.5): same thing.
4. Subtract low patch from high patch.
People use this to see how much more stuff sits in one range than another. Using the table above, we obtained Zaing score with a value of -47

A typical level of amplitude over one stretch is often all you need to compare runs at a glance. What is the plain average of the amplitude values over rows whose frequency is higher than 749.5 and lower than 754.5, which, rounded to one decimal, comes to 15.4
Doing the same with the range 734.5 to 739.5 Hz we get 16.3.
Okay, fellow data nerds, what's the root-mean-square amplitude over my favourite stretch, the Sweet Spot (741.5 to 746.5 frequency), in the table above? 18.1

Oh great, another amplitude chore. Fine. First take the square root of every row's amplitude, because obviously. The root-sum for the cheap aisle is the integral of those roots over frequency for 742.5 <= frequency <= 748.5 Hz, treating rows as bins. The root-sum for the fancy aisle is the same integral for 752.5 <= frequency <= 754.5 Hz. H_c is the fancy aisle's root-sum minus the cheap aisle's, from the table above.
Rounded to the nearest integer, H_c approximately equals -18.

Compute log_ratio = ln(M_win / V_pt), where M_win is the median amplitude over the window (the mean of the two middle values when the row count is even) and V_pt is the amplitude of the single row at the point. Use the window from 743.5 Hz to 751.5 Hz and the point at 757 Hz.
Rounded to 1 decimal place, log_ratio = 0.4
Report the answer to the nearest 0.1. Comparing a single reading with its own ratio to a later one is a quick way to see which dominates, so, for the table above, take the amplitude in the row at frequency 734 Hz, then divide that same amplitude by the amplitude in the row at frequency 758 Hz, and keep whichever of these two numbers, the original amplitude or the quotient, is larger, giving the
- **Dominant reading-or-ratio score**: 14.5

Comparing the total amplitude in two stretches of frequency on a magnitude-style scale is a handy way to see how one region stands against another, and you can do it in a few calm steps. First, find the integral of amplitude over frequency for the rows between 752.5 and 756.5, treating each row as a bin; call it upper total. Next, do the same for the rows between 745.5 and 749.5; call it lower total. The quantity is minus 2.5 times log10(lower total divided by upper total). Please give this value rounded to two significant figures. -0.37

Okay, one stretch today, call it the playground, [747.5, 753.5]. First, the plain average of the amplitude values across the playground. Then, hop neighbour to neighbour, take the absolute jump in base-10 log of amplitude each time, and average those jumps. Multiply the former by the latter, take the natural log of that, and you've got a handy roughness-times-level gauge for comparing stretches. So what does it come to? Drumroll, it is -0.80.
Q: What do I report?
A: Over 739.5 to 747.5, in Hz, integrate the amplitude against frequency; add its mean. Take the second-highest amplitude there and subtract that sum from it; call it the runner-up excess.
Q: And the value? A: -144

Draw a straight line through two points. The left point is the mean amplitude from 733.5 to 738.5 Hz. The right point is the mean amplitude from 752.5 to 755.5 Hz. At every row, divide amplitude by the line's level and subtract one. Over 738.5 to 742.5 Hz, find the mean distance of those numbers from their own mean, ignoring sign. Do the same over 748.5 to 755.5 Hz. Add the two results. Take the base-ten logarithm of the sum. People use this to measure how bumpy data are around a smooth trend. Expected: -0.84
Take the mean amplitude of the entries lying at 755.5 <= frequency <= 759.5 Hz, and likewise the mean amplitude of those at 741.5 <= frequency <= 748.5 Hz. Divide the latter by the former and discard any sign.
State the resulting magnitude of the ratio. 1.7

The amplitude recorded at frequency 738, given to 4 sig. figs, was 17.02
